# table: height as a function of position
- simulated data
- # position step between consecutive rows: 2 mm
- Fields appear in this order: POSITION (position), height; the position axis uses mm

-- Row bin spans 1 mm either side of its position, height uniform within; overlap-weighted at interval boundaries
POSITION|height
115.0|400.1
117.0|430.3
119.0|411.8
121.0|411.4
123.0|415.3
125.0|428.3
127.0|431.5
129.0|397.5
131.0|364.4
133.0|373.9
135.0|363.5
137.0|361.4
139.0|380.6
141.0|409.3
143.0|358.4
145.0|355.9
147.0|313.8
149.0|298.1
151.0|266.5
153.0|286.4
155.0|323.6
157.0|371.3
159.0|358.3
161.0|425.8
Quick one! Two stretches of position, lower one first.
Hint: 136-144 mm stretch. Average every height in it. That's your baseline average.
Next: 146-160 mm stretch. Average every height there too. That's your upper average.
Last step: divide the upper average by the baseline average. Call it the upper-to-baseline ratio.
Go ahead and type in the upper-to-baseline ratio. 0.840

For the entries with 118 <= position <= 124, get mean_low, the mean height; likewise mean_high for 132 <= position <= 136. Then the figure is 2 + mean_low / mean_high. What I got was 3.12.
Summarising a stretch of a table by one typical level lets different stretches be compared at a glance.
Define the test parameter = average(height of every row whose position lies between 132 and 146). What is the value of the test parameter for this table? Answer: 372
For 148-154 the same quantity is 284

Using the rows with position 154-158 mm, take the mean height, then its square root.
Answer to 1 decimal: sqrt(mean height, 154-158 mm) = 18.6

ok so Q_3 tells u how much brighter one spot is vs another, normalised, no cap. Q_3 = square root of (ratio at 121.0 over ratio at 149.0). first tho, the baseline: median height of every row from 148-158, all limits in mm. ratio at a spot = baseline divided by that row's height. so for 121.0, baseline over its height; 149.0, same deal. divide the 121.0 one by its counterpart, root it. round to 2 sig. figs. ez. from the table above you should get 0.85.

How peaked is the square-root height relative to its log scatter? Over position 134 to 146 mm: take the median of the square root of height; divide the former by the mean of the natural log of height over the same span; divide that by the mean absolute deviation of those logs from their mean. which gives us 78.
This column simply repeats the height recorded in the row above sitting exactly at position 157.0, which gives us 371.3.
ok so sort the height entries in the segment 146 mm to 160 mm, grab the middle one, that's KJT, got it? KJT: 314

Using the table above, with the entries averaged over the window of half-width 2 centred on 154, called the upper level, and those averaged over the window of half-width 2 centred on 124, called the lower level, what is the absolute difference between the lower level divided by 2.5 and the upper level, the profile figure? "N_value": 136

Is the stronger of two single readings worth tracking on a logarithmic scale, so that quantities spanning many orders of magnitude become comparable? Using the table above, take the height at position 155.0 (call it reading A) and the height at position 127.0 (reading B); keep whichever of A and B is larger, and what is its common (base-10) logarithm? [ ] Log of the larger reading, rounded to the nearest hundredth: 2.63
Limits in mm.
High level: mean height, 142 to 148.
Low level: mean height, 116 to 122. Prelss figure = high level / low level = 0.82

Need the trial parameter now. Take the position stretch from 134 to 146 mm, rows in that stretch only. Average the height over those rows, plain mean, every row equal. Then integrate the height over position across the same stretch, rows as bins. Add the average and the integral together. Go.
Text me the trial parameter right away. 4830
